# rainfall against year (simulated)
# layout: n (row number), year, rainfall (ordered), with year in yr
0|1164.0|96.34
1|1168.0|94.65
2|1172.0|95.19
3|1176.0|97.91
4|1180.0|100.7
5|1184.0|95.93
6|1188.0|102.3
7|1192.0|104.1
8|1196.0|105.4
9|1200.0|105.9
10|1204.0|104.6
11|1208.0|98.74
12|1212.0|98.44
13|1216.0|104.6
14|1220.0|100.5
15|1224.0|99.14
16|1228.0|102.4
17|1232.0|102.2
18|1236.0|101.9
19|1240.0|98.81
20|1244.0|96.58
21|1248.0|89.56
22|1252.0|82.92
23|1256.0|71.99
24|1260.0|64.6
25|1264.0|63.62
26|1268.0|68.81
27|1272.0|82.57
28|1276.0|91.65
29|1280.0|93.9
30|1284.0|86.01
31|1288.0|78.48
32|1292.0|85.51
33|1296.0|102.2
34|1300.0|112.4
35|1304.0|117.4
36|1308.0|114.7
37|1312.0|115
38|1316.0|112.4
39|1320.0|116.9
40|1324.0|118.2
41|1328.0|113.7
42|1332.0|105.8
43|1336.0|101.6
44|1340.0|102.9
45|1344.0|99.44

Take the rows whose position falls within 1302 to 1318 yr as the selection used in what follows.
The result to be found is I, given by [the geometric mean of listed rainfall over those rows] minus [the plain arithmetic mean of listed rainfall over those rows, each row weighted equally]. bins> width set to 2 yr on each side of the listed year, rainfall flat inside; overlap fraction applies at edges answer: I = -0.01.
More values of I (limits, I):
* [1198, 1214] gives -0.06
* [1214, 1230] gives -0.02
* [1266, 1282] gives -0.61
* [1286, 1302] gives -0.95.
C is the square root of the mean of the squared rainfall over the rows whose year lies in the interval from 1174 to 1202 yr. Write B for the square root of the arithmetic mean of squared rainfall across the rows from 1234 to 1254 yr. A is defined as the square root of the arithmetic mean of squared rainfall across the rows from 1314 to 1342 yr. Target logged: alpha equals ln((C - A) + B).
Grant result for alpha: 4.4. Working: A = 110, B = 94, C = 102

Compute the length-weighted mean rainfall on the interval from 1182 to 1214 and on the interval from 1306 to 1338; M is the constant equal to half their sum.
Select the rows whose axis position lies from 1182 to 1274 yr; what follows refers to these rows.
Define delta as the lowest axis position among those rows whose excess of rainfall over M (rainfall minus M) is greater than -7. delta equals 1188.0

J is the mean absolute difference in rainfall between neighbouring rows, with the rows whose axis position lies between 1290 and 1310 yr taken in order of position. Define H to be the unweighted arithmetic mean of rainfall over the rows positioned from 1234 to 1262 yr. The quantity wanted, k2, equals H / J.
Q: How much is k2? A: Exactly 10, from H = 87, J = 8.6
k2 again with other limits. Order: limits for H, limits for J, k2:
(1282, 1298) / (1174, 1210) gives 29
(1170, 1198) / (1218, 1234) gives 62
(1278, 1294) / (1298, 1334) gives 24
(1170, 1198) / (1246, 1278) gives 13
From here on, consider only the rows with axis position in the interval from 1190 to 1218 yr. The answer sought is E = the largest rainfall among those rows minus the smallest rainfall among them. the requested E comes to 7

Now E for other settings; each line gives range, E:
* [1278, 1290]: 15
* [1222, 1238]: 3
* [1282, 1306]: 39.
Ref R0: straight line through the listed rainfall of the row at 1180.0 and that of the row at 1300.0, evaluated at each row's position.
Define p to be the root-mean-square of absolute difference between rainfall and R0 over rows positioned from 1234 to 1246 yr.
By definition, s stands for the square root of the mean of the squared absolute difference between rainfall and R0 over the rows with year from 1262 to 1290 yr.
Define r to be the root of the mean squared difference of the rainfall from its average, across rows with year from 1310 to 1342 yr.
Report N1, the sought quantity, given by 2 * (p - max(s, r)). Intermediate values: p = 8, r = 6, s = 31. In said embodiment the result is -46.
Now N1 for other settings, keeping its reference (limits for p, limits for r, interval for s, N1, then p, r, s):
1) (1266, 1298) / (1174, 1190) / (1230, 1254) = 25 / 26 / 2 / 14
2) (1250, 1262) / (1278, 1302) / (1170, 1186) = 49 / 36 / 11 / 4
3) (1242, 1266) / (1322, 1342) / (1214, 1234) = 52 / 32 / 6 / 4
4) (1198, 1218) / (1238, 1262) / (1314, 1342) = -18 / 4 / 12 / 8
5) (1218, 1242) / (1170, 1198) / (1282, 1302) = -34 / 5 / 4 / 22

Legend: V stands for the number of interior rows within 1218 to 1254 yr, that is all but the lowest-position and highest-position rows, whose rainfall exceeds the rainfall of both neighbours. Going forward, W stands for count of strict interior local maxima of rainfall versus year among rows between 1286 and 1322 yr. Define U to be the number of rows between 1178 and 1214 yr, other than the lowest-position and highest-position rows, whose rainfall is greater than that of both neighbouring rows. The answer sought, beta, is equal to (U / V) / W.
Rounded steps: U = 1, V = 1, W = 2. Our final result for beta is 0.5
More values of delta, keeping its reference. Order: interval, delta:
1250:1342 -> 1296.0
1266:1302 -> 1296.0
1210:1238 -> 1216.0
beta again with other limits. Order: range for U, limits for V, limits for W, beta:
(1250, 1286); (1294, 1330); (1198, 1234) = 0.2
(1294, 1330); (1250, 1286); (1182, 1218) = 3.0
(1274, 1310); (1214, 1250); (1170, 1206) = 1.0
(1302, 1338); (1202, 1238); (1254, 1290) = 1.0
